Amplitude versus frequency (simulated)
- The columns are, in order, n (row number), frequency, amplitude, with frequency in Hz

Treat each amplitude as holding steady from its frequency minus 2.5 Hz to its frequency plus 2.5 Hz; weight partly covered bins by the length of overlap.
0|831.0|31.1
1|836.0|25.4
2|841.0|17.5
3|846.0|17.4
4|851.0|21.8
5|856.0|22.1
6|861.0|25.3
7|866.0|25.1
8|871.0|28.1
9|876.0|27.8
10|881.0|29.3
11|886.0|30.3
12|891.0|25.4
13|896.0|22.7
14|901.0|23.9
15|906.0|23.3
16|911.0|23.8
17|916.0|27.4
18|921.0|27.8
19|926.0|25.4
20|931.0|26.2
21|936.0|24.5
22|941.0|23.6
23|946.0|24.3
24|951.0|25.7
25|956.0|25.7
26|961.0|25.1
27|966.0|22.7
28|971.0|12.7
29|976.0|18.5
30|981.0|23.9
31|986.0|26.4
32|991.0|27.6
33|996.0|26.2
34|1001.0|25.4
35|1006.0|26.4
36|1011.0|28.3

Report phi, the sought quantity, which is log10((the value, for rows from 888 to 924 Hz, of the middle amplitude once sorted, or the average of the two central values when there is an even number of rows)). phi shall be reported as 1.378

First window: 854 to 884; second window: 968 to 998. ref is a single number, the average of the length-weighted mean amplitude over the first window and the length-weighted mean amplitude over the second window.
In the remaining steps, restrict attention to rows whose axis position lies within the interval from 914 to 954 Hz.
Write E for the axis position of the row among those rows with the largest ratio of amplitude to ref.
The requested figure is 921.0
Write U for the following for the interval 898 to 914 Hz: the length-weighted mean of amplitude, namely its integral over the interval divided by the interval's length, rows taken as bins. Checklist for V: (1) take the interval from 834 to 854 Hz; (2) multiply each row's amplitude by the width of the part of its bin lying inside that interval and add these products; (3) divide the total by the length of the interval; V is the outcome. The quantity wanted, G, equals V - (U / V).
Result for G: 19.3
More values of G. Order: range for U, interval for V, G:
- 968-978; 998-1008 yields 25.3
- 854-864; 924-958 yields 24.1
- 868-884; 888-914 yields 22.8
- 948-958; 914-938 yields 25.3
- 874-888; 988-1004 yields 25.3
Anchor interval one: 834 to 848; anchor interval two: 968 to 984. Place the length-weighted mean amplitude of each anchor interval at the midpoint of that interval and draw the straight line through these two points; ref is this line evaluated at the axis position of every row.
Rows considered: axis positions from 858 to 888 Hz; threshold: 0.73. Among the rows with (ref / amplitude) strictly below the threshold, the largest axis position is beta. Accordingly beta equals 886.0 Hz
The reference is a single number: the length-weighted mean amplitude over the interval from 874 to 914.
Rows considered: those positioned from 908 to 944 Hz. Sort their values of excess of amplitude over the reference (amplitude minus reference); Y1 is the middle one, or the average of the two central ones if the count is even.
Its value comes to -0.4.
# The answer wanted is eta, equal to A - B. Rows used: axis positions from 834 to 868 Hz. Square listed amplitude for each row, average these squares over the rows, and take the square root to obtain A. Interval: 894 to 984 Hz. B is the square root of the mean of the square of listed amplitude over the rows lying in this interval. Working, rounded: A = 22.3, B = 24.0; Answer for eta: -1.6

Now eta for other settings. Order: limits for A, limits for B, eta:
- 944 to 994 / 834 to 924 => -1.3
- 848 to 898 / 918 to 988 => 1.9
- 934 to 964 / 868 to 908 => -1.7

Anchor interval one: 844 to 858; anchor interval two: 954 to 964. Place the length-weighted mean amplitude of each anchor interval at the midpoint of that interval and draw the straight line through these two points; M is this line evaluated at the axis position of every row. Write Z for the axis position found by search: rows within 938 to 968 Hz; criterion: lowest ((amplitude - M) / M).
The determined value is 966.0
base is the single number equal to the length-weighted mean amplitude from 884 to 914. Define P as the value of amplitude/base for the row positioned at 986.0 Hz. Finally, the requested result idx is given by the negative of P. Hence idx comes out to -1.06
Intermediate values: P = 1.06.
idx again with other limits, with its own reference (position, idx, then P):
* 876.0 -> -1.12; 1.12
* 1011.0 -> -1.14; 1.14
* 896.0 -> -0.91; 0.91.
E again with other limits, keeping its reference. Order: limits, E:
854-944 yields 886.0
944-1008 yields 991.0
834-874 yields 871.0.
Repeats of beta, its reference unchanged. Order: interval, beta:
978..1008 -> 1006.0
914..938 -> 921.0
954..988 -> 986.0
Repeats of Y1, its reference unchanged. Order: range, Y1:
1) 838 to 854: -8.3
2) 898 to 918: -2.0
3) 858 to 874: -0.5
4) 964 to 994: -2.5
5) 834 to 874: -2.2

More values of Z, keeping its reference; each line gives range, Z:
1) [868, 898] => 896.0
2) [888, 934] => 896.0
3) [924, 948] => 941.0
